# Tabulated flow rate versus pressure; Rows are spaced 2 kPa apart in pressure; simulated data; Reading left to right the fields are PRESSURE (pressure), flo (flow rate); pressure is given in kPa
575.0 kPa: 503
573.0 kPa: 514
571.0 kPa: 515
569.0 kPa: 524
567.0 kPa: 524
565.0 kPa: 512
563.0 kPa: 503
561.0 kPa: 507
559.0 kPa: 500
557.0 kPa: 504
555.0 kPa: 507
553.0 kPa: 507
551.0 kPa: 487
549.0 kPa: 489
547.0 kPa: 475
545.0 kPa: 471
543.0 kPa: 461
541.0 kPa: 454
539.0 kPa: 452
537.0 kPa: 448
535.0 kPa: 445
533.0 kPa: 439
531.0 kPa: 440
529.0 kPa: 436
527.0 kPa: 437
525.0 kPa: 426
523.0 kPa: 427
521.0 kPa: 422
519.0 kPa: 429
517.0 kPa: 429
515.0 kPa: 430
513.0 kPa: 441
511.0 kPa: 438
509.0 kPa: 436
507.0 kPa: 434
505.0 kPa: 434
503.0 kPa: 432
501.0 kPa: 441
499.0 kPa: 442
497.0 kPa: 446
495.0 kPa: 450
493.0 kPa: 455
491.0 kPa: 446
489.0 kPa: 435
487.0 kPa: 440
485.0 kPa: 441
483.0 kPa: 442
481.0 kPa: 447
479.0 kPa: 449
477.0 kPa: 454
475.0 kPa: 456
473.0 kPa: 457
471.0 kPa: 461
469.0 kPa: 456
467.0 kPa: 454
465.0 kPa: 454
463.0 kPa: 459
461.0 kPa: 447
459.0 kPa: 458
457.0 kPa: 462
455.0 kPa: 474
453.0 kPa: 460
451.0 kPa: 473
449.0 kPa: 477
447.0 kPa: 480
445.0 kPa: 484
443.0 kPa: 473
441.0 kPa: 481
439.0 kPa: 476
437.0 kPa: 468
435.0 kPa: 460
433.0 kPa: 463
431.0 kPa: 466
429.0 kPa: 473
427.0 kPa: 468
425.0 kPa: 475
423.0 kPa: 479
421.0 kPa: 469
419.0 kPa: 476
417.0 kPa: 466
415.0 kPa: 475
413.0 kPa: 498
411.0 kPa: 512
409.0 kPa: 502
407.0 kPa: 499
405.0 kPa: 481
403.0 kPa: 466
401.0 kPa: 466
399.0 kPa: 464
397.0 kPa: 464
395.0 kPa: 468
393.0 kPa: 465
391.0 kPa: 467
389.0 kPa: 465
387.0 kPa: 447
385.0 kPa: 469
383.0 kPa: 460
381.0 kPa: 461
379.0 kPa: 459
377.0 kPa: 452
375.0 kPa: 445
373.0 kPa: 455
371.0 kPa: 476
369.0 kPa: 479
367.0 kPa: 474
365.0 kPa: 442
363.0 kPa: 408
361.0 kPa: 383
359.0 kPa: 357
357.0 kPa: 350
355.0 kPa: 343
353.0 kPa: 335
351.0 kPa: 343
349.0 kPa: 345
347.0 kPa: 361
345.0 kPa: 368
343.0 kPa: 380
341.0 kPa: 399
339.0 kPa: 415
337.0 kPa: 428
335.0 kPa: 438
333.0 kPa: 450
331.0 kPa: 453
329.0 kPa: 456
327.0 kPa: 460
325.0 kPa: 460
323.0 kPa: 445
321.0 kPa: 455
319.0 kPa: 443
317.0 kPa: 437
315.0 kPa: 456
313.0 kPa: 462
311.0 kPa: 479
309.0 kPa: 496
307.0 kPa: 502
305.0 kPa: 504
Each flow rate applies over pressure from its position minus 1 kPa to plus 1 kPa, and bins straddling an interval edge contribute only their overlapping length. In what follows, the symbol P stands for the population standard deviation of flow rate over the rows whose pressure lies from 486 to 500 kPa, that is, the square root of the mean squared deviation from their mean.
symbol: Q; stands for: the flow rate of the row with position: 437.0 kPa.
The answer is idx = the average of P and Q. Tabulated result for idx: 237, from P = 6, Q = 468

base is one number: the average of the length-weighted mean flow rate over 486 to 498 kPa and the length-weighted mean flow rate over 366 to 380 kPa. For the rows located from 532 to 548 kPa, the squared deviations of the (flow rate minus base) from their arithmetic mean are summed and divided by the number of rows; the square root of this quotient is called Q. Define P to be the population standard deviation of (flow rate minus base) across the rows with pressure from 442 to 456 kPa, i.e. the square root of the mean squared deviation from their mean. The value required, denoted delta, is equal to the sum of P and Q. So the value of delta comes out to 19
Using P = 7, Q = 12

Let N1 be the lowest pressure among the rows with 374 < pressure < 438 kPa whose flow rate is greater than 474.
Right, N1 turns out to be 405.0 kPa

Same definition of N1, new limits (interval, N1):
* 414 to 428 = 415.0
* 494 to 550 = 547.0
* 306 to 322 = 307.0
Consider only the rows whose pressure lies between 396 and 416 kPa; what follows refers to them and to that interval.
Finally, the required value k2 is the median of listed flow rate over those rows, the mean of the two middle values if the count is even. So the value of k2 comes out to 478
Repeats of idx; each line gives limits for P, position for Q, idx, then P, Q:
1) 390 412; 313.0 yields 240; 17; 462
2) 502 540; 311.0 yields 243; 7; 479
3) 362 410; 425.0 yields 247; 18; 475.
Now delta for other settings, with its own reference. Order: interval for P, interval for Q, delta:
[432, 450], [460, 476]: 12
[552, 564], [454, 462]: 12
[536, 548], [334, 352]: 43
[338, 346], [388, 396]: 19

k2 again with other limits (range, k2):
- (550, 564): 504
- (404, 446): 475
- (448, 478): 458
